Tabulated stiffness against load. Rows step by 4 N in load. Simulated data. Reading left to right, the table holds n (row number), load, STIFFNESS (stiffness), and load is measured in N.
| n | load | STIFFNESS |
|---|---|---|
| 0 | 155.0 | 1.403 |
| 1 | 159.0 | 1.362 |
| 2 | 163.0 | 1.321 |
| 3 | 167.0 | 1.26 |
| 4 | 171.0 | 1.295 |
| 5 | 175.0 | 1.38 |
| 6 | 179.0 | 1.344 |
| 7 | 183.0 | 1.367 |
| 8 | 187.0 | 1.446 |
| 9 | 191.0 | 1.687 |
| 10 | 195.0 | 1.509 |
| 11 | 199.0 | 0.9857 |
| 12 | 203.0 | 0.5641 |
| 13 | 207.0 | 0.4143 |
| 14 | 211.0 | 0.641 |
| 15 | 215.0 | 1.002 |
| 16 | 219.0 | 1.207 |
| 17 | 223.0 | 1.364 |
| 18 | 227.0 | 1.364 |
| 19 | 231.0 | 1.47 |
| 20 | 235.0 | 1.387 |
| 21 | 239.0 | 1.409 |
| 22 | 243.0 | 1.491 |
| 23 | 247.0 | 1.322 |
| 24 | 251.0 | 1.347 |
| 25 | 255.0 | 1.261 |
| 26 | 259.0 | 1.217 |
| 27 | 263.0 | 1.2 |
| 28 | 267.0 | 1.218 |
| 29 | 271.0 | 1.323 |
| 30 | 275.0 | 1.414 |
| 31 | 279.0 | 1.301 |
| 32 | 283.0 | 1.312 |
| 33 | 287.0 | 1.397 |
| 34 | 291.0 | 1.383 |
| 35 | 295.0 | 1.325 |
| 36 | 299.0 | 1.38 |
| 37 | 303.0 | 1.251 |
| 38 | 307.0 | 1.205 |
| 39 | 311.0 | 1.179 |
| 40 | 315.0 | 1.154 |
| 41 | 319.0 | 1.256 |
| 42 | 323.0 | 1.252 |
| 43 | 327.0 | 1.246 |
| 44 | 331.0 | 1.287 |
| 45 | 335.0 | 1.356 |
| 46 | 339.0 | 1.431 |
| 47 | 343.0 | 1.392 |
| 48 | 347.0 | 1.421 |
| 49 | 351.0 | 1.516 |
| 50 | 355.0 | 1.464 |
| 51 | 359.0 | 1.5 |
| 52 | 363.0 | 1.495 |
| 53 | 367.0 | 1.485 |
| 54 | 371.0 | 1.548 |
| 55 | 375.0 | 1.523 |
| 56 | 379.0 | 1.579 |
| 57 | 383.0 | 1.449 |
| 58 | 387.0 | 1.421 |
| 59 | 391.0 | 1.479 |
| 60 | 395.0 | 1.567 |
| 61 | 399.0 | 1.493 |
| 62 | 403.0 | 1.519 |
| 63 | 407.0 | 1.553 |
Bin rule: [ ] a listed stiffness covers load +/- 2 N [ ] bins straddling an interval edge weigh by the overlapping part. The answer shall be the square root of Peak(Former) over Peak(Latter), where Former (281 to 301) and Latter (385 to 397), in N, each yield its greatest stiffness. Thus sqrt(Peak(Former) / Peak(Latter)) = 0.94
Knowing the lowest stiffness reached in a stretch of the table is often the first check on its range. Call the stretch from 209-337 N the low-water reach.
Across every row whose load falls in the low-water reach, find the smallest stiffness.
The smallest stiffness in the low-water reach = 0.641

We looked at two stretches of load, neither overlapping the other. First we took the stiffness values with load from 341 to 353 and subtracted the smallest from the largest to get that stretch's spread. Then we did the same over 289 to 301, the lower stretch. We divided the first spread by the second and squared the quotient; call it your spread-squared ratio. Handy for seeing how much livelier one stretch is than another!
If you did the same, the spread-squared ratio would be 4.6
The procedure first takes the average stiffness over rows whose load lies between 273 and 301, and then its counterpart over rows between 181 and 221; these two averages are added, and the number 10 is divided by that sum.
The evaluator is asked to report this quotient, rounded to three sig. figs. 4.10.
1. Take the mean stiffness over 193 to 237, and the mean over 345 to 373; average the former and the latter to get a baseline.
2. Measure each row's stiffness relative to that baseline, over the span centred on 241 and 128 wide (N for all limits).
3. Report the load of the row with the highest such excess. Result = 191.0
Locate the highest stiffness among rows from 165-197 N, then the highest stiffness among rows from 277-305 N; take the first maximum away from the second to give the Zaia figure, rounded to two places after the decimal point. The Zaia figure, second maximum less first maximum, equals -0.29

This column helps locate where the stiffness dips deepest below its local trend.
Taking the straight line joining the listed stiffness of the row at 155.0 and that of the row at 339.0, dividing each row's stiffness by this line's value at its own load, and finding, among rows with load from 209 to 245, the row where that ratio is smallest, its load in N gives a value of 211.0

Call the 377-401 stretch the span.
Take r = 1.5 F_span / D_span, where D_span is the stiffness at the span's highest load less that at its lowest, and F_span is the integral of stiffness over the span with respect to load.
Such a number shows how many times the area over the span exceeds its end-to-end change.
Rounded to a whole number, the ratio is -627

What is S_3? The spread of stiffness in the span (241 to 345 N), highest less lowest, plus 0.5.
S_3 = 0.84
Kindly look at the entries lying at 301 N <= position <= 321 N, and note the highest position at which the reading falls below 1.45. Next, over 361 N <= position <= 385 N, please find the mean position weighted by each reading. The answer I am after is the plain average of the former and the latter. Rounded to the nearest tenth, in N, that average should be 346.0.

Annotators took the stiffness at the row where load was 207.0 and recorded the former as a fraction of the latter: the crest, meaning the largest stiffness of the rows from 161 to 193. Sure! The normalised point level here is 0.25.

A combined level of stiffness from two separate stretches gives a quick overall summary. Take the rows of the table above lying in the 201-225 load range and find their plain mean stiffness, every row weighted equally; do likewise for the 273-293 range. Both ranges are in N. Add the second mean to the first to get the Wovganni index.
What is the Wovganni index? 2.23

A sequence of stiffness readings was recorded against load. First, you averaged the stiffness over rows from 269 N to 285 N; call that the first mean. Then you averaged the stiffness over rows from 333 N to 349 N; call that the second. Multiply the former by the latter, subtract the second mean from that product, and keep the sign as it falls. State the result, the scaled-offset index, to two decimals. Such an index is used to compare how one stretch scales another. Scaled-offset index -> 0.47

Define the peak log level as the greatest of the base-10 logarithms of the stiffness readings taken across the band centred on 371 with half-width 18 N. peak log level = 0.20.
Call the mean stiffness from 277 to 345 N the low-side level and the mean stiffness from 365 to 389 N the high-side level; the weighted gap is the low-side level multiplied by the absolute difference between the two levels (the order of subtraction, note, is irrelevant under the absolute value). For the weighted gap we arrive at 0.26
